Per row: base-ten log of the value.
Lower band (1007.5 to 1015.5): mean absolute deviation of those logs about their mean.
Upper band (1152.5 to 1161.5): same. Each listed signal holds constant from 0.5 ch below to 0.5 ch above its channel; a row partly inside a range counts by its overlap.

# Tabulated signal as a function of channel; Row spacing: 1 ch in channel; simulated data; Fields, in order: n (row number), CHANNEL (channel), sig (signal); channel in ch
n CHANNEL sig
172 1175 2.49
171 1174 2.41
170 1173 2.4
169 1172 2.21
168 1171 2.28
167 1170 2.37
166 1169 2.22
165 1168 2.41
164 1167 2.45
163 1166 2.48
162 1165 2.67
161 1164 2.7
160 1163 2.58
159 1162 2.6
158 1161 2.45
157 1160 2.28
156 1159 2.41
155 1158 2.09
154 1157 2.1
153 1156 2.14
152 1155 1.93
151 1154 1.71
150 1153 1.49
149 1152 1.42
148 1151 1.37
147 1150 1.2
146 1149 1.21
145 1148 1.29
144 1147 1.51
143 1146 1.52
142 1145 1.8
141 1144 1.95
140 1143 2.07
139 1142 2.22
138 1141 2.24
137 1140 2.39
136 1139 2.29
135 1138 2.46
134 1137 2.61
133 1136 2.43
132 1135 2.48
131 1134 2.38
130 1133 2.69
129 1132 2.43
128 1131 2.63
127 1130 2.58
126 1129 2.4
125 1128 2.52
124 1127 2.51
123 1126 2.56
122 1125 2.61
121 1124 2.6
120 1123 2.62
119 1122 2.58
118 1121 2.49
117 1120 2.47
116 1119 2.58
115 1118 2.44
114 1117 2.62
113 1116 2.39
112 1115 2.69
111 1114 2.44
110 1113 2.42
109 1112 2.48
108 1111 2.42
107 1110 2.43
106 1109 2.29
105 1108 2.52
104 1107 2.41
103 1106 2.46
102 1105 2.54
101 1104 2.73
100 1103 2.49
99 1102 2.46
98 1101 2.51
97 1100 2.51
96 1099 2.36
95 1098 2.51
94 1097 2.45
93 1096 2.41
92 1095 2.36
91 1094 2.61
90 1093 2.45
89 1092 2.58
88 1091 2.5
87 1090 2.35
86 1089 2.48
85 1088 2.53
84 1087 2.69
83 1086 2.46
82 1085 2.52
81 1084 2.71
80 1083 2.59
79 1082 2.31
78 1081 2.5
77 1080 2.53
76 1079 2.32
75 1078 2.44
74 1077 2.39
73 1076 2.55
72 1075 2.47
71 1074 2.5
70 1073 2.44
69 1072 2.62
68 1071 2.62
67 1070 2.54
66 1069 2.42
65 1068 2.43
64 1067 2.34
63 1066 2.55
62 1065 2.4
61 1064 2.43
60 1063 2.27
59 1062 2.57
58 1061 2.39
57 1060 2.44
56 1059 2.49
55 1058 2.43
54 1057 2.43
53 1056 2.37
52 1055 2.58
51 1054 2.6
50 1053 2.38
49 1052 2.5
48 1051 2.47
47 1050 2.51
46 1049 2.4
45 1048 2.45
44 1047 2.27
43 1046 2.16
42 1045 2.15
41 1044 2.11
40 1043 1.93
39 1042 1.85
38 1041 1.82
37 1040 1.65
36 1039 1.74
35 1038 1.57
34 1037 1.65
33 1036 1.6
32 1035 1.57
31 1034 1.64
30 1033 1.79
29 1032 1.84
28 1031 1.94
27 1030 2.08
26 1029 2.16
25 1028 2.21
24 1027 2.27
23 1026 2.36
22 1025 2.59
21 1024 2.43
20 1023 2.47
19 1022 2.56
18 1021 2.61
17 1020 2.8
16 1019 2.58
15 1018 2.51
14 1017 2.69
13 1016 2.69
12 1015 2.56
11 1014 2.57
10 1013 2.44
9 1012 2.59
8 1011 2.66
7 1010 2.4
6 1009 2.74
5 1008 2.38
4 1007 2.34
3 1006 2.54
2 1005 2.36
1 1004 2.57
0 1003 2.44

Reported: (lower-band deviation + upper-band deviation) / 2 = 0.035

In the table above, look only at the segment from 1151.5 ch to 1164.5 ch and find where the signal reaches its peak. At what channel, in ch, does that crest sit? 1164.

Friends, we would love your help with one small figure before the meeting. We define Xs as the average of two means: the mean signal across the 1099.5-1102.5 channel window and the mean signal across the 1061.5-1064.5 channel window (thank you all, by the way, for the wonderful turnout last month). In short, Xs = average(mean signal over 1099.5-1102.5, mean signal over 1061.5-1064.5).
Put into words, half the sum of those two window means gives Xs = 2.46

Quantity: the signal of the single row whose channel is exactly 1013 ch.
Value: 2.44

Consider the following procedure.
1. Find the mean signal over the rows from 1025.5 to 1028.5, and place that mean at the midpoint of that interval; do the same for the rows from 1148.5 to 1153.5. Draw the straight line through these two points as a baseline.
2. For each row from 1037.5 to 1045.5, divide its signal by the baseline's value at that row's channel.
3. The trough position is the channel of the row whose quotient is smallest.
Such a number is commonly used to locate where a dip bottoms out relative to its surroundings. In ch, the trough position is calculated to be 1038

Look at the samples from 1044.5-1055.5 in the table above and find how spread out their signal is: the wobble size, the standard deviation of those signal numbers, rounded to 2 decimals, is 0.15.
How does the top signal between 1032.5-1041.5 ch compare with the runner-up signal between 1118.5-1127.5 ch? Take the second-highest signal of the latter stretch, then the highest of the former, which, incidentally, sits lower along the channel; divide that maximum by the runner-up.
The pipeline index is 0.70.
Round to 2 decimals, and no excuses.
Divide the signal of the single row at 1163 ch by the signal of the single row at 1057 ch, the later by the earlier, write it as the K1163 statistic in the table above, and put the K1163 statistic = 1.06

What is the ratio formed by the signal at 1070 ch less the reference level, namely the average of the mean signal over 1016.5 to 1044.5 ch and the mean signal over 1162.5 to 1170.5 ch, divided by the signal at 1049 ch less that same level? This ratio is 2.4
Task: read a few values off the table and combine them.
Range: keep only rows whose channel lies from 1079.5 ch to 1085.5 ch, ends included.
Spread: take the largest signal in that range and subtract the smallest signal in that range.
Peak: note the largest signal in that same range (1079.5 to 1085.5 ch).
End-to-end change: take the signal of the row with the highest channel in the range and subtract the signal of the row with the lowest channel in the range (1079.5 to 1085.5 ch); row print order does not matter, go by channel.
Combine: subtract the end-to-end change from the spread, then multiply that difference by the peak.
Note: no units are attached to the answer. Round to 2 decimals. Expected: 1.11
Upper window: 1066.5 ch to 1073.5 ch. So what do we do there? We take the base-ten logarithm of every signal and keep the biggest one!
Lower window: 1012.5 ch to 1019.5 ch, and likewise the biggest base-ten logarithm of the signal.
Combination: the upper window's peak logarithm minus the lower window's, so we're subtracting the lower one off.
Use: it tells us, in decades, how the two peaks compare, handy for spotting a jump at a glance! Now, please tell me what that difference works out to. -0.011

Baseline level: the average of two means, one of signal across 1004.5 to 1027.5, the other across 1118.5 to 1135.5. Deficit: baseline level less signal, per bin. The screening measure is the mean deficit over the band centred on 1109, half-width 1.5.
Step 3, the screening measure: 0.12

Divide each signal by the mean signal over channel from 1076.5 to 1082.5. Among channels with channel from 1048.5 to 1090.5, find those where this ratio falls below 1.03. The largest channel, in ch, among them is 1090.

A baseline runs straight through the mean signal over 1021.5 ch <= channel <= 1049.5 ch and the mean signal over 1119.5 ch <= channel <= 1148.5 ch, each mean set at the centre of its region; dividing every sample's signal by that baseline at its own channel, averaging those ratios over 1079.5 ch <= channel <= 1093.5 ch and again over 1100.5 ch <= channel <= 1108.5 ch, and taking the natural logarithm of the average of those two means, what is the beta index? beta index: 0.128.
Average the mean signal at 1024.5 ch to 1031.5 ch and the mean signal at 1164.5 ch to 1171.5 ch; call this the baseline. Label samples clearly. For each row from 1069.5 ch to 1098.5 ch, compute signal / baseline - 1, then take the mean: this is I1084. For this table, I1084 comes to 0.08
